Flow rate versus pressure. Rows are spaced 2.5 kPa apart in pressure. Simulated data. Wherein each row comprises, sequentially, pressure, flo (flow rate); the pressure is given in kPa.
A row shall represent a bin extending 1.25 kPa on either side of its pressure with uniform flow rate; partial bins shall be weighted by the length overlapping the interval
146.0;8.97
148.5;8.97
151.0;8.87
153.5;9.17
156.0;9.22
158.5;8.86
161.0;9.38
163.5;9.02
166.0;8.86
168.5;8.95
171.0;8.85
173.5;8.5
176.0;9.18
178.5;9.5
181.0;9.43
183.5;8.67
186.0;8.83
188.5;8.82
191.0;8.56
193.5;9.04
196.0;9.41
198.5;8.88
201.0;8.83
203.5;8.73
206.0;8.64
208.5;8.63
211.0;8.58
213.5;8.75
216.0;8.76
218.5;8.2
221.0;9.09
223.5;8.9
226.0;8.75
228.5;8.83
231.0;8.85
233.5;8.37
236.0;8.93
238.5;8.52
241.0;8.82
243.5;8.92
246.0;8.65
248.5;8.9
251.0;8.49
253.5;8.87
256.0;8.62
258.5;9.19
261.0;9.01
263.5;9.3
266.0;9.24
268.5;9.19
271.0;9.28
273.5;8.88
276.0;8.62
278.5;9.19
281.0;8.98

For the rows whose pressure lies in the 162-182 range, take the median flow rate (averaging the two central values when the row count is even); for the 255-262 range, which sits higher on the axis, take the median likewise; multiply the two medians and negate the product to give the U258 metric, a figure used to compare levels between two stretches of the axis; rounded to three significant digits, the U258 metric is -81.0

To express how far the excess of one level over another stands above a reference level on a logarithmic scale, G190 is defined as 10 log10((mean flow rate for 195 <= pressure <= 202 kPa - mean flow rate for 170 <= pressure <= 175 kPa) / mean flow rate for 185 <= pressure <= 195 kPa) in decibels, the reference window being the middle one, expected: -14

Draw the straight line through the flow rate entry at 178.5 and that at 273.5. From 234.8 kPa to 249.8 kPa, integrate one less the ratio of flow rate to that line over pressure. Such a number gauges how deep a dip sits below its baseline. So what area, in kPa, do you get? 0.5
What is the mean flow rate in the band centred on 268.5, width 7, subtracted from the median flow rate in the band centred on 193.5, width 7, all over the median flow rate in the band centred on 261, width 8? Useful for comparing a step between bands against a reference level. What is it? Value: -0.021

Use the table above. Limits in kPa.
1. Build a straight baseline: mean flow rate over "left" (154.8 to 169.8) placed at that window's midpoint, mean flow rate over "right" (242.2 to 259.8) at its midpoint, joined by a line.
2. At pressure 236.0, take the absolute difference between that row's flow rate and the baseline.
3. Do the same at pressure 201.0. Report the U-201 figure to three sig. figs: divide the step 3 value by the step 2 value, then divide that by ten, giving 0.135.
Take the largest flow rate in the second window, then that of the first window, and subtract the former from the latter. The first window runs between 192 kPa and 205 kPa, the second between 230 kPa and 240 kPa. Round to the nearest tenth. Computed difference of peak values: 0.5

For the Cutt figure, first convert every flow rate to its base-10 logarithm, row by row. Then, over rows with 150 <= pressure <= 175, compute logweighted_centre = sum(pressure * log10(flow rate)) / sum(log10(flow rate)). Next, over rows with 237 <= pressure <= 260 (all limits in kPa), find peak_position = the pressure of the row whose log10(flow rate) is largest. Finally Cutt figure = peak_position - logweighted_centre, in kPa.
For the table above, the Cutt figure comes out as 96.3 kPa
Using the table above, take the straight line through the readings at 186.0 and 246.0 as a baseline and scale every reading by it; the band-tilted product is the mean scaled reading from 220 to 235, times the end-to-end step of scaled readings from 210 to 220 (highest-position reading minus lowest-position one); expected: -0.041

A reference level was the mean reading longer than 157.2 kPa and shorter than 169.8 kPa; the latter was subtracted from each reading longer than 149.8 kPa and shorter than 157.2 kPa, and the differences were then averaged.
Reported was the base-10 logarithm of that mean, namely -1.14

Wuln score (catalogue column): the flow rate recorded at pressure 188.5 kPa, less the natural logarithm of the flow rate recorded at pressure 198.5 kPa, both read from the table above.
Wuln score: 6.64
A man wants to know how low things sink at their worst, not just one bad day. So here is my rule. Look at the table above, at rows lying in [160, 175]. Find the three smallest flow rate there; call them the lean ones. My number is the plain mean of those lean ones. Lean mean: 8.74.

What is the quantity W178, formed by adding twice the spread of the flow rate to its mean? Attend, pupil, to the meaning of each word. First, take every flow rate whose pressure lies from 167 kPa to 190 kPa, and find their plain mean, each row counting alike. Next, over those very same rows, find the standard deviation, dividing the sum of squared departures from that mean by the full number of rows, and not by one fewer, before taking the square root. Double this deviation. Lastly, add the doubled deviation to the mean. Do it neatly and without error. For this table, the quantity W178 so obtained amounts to 9.60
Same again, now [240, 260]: 9.22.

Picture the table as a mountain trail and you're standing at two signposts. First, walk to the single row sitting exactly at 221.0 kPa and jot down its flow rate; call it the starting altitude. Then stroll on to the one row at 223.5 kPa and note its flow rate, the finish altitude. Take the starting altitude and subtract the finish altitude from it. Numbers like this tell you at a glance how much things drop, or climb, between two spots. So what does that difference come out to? 0.2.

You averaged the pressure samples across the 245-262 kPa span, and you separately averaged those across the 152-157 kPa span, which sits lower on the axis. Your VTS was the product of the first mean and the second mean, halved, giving 40.5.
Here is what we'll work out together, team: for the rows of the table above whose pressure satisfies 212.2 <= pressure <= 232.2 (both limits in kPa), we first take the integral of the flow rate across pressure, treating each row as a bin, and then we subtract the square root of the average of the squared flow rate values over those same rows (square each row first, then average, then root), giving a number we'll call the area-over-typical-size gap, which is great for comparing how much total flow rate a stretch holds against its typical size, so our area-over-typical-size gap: 167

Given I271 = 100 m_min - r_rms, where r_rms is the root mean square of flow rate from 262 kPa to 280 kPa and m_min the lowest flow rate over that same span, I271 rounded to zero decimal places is 853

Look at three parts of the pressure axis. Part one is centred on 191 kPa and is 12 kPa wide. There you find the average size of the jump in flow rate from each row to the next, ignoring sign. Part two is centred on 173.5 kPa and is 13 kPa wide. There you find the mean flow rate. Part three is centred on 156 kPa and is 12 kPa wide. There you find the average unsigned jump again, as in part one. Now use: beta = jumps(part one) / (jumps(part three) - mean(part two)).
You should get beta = -0.032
